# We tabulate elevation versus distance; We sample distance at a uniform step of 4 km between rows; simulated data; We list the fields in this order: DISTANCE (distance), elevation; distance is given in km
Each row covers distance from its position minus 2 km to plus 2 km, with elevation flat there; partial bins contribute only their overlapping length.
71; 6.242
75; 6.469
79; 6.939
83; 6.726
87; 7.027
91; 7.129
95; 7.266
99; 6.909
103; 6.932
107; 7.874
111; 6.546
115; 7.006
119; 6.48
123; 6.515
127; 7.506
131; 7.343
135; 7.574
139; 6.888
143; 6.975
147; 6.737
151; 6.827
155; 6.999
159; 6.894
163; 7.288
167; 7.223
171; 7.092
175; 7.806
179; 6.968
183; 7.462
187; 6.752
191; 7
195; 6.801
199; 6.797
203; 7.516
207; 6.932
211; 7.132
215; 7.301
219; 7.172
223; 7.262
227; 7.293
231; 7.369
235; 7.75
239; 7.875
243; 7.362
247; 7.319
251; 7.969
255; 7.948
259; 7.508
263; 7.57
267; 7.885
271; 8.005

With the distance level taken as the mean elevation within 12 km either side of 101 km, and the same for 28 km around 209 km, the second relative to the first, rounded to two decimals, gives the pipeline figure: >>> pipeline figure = 1.01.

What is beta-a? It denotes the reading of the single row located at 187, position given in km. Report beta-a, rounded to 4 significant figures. 6.752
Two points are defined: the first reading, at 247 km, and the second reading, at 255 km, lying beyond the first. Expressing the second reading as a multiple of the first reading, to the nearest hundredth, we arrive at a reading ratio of 1.09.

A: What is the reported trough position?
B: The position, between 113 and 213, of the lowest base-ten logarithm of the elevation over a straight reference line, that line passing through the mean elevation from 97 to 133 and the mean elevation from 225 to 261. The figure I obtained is 199 km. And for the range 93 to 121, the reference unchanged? 119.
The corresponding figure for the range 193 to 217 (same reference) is 199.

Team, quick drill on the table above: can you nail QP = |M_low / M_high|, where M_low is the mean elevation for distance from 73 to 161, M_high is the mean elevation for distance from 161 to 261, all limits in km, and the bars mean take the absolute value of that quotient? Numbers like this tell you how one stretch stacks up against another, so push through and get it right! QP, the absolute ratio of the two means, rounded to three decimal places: 0.954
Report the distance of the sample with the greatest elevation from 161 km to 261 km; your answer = 251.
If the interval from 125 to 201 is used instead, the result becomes 175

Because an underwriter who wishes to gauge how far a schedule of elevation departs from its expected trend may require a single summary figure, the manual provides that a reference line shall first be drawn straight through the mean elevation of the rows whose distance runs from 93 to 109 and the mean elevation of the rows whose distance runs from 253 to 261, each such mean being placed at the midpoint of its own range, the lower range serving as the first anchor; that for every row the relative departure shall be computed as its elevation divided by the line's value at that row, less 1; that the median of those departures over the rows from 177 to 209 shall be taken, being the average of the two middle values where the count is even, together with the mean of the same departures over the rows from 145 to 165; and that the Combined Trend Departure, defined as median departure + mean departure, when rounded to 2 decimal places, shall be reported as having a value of -0.14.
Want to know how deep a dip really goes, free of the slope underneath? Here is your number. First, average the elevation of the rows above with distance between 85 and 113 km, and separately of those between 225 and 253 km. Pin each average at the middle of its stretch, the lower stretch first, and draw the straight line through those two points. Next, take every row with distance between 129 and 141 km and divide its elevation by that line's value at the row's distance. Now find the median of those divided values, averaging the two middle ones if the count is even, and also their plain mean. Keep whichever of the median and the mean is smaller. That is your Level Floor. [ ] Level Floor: 1.01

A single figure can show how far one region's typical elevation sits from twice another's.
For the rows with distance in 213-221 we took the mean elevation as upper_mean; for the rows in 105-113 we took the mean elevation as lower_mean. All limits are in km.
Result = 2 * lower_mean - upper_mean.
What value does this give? 7.2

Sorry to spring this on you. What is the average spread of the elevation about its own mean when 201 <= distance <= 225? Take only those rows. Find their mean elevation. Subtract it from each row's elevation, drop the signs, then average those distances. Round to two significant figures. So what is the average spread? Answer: 0.14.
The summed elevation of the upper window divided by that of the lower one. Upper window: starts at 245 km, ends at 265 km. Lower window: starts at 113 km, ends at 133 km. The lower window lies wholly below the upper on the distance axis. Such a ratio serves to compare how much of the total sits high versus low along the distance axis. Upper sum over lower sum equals 1.10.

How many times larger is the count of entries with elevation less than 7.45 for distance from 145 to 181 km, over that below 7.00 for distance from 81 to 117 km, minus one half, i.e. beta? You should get 1.50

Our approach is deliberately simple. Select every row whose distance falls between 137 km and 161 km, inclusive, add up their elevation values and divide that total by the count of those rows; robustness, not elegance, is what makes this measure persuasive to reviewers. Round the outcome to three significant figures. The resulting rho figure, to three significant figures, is 6.89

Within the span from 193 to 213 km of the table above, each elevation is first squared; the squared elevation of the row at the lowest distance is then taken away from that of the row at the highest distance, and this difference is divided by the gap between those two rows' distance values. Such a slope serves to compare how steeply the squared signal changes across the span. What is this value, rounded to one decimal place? 0.3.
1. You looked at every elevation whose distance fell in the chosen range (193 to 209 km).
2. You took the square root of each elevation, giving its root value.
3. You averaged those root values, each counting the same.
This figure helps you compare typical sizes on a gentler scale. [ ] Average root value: 2.65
